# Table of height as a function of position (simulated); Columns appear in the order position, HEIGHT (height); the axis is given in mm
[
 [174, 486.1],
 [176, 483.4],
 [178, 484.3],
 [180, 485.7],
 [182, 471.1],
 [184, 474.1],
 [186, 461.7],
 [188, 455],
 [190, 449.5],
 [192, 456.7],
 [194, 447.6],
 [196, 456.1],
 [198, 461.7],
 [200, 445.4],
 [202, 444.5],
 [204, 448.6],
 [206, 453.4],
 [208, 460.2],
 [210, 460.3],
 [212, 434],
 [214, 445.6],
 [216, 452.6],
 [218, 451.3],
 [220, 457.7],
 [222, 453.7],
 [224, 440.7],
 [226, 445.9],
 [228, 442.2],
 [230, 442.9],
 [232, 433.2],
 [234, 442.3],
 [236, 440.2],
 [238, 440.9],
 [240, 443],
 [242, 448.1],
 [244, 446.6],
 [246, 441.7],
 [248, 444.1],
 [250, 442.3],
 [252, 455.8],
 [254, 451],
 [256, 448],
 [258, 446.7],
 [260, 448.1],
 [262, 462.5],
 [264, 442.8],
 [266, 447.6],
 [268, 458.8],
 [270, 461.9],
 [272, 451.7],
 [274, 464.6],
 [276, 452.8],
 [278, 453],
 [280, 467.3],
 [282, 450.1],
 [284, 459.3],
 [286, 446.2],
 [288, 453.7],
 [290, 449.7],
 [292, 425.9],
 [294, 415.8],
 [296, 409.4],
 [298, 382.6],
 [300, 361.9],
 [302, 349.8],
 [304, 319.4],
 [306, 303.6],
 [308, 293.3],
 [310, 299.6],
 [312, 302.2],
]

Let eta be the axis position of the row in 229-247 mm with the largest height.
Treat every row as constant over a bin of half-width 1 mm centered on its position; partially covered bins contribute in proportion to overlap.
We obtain 242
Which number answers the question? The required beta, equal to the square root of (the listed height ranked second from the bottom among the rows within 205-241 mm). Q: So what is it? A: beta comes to 20.8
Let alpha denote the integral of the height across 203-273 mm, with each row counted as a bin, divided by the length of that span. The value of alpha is 448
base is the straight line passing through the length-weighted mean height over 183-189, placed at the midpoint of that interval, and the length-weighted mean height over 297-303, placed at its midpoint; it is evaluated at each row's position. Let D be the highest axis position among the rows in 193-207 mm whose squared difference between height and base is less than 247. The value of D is 206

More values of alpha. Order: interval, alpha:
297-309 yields 335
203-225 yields 451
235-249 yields 444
